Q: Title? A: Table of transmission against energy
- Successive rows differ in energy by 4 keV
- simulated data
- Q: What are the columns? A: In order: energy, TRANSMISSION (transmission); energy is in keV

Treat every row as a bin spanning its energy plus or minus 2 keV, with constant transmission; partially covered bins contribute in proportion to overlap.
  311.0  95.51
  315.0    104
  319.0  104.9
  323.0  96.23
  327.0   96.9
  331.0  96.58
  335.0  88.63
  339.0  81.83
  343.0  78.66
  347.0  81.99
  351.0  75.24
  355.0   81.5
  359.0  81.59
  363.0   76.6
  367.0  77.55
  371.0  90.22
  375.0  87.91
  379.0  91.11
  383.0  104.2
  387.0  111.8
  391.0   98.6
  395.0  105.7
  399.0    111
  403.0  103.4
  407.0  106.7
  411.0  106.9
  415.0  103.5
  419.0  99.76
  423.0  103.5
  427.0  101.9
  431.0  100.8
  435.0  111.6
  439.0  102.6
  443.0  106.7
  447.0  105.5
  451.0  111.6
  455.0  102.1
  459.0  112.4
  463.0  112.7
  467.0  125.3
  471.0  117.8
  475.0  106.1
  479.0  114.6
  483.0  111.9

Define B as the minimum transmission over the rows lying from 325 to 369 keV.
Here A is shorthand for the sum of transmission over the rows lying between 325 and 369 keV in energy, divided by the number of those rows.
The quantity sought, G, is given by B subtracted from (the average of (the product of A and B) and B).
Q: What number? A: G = 3099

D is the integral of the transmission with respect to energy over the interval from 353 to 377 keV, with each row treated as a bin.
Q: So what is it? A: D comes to 1981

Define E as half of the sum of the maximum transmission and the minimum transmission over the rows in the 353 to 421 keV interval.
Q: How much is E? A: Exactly 94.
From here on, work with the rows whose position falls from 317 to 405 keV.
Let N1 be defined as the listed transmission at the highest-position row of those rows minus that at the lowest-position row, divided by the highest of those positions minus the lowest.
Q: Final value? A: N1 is 0.0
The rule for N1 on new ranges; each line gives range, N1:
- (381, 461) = 0.1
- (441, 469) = 0.8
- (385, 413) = -0.2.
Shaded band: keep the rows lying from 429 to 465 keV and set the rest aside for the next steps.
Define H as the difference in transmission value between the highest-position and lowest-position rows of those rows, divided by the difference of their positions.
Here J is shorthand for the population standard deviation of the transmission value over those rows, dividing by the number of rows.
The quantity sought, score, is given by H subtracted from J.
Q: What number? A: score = 4.2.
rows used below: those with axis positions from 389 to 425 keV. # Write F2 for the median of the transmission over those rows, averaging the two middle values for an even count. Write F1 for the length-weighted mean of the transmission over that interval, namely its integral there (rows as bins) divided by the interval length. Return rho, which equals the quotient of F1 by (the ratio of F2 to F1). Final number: 105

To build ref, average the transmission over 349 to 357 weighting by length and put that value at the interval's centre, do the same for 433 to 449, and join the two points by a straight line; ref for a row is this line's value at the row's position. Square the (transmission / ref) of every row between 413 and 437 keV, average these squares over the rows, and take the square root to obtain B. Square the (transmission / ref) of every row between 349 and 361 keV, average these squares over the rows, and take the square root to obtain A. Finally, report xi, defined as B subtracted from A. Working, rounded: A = 1.006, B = 1.02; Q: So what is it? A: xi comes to -0.02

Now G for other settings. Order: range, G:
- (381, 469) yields 5213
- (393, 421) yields 5201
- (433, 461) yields 5437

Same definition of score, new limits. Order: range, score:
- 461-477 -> 7.6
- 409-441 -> 3.7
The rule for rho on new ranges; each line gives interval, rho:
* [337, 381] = 83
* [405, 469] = 108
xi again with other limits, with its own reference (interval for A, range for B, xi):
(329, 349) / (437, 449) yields 0.19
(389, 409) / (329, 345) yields -0.06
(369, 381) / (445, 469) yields 0.05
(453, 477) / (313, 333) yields -0.47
